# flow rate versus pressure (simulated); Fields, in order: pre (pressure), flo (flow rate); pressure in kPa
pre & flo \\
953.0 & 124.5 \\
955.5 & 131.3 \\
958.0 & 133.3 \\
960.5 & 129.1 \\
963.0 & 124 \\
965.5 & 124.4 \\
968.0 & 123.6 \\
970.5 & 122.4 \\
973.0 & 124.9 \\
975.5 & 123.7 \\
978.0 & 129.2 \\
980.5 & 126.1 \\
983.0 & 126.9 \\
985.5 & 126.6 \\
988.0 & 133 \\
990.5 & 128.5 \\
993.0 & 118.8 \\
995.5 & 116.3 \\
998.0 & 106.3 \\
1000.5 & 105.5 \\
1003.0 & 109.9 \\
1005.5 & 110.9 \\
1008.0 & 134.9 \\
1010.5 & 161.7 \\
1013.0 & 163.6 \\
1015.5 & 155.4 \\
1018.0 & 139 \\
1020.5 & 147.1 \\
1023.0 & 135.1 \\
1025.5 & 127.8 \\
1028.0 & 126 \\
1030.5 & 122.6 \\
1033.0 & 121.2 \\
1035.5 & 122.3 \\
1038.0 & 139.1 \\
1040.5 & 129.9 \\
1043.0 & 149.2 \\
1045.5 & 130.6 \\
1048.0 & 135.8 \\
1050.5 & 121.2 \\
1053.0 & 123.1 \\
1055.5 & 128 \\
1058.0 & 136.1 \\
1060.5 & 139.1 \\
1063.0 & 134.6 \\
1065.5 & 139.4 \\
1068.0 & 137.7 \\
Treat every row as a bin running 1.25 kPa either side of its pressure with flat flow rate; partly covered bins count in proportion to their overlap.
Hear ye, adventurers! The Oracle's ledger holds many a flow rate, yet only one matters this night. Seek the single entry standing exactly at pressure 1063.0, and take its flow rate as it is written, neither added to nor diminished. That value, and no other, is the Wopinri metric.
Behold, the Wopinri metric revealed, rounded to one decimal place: 134.6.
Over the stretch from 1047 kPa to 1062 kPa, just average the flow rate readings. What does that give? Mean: 131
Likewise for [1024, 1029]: 127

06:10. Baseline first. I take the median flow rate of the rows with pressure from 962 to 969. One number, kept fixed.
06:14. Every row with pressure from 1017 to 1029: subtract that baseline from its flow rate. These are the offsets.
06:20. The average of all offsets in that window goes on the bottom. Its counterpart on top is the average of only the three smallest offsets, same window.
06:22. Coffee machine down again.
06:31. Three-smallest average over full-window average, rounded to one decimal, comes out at 0.5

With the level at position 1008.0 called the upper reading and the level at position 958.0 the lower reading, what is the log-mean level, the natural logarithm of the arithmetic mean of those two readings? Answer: 4.899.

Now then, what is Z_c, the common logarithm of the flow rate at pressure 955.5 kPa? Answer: 2.12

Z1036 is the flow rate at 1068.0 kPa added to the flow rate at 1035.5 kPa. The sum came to 260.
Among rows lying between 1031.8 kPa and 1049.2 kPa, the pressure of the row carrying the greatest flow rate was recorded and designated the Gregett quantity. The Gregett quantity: 1043.0 kPa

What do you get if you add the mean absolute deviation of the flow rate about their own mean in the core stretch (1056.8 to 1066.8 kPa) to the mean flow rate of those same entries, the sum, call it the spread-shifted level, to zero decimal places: 139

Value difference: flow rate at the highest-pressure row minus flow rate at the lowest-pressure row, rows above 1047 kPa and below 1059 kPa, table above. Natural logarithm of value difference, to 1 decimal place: -1.2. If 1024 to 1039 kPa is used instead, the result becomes 2.4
